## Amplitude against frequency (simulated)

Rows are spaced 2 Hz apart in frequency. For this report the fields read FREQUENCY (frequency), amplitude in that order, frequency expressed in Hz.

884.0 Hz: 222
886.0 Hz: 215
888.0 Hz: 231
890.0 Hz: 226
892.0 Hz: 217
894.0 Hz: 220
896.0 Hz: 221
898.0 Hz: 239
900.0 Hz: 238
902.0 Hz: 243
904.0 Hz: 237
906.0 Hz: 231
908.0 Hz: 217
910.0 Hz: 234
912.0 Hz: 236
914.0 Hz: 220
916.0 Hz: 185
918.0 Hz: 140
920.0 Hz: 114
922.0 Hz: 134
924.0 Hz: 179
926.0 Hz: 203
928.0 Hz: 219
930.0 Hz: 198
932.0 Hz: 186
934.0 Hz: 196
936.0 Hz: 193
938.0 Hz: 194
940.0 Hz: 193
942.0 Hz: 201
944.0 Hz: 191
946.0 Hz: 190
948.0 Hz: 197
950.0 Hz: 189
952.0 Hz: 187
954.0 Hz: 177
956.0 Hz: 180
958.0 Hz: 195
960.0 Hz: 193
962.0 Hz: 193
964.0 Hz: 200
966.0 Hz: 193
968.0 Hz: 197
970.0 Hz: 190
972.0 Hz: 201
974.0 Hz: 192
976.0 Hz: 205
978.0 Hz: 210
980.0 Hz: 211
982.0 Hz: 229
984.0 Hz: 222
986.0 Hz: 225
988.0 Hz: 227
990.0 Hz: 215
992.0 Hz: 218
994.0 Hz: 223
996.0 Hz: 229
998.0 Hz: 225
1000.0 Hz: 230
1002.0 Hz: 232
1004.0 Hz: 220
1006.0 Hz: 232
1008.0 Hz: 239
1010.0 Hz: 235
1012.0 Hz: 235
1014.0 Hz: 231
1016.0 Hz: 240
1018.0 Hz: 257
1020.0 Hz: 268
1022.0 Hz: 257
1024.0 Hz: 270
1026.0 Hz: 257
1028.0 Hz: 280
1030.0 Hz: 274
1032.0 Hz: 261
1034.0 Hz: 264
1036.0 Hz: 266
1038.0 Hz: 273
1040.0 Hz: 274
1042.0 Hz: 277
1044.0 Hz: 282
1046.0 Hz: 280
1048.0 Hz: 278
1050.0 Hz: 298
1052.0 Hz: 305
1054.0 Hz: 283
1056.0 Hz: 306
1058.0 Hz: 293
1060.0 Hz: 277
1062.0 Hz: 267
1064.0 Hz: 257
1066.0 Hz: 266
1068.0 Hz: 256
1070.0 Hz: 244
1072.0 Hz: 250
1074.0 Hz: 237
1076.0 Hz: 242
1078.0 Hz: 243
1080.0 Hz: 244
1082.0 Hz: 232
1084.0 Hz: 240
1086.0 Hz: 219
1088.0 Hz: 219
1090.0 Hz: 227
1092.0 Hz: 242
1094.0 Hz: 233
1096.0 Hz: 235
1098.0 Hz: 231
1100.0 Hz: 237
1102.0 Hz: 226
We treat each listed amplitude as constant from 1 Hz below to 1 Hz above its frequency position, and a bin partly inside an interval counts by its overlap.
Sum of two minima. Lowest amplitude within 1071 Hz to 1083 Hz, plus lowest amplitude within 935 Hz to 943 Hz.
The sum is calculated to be 425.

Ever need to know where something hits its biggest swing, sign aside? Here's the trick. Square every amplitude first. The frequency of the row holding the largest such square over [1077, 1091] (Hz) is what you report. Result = 1080.0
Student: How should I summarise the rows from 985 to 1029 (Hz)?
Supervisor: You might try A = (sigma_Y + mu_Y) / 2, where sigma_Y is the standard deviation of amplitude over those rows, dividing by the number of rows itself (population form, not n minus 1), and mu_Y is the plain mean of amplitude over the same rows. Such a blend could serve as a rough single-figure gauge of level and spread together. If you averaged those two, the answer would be 128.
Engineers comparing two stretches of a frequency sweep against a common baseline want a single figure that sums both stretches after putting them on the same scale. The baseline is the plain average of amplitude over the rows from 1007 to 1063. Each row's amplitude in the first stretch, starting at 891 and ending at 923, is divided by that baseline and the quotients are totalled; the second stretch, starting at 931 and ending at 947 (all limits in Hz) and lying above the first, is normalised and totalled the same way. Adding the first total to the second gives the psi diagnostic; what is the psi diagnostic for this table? 18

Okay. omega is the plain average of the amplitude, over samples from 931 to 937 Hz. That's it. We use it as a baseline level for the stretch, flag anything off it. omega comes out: 192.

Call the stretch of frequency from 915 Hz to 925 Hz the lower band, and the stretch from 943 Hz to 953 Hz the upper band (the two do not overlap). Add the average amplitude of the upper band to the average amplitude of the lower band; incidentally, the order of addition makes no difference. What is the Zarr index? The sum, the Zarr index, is 341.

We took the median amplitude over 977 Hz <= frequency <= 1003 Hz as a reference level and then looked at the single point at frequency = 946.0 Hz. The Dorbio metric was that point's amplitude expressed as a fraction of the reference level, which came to 0.84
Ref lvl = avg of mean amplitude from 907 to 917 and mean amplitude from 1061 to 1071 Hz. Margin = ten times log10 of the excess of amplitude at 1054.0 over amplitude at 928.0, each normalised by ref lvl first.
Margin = -5.7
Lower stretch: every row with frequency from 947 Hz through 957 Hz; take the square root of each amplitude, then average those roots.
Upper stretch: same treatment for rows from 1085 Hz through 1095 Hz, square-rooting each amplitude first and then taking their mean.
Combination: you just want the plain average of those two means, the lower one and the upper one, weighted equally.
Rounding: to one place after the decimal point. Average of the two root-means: 14.4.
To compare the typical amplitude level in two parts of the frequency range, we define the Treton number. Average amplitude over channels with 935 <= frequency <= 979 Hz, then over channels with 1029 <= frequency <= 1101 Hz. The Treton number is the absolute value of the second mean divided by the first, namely 1.34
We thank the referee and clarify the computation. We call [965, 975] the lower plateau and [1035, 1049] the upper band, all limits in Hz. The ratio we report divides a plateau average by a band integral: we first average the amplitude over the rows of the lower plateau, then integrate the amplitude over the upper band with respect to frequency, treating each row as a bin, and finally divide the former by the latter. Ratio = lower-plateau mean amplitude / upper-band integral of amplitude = 0.05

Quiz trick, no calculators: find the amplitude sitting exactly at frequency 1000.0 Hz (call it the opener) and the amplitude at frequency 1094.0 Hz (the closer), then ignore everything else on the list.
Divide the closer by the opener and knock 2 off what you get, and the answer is -0.99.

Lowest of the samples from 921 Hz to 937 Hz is 134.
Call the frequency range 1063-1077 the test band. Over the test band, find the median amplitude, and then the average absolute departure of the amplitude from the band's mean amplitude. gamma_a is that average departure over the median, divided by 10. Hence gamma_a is 0.0032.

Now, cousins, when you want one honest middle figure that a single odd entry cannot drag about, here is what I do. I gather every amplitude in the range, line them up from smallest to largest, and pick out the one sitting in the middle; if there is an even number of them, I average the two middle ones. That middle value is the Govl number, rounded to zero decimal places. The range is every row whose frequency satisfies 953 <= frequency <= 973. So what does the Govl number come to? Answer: 193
